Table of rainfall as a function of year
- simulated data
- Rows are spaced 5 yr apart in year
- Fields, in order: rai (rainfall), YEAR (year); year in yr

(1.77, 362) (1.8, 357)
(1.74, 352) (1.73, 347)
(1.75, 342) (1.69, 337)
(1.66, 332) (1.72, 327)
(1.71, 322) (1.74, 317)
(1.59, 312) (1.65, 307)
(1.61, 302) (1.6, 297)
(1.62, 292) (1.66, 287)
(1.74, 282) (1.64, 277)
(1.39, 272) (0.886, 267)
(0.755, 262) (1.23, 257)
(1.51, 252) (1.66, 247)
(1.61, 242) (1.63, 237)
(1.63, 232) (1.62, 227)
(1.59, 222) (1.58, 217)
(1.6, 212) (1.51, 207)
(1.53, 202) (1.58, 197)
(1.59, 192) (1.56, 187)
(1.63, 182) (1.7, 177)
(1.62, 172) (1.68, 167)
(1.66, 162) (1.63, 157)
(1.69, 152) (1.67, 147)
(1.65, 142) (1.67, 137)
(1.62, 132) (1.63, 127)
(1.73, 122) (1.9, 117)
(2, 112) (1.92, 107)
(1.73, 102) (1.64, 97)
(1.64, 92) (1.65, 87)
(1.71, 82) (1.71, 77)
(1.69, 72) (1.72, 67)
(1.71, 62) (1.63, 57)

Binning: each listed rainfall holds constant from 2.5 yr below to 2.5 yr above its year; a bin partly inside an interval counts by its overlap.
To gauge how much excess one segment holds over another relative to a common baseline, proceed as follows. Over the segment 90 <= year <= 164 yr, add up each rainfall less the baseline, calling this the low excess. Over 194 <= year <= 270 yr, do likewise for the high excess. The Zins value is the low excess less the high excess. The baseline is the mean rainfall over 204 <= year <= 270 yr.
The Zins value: 3.9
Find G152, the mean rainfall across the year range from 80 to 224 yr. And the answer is 1.67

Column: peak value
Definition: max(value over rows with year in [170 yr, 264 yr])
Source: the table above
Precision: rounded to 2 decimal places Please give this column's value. 1.70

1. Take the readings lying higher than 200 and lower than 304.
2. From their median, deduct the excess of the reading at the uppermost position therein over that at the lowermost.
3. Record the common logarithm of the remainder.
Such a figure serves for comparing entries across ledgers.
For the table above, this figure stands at 0.182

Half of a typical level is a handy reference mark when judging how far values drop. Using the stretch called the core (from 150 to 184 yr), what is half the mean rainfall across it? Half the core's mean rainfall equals 0.829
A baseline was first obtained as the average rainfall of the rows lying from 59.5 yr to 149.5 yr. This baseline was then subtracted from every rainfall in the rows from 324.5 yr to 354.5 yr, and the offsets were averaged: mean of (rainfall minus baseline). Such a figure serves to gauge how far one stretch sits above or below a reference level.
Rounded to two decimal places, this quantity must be -0.01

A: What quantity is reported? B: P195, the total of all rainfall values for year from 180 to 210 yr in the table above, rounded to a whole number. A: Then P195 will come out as 9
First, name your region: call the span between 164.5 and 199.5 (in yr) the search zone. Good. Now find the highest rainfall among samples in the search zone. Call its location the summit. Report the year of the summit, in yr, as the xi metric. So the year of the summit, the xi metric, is 177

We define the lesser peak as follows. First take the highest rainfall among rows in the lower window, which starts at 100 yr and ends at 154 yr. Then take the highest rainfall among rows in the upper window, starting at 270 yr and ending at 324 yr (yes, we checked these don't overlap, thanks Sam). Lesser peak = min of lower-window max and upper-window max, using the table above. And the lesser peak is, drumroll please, 1.74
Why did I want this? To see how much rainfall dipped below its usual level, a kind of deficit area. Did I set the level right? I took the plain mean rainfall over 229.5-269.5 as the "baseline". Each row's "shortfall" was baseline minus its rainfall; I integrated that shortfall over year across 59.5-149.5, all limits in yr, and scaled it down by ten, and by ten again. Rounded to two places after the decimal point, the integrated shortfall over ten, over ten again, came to -0.32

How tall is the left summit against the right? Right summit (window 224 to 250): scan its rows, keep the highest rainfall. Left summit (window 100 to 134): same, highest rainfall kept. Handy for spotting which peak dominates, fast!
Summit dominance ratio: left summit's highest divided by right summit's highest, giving 1.205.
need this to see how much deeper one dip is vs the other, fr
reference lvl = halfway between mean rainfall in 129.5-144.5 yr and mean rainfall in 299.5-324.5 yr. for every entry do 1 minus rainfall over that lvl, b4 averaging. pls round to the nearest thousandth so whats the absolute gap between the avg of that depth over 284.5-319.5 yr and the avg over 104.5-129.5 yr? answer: 0.119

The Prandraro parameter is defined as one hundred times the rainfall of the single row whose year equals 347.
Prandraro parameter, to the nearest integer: 173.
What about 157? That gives 163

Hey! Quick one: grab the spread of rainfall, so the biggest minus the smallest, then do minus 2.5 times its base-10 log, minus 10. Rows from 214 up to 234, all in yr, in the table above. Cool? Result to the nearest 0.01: -6.75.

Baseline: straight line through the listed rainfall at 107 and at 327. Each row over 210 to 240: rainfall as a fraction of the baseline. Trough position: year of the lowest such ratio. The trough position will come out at 217 yr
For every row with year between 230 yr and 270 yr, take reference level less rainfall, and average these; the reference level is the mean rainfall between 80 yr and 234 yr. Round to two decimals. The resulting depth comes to 0.30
